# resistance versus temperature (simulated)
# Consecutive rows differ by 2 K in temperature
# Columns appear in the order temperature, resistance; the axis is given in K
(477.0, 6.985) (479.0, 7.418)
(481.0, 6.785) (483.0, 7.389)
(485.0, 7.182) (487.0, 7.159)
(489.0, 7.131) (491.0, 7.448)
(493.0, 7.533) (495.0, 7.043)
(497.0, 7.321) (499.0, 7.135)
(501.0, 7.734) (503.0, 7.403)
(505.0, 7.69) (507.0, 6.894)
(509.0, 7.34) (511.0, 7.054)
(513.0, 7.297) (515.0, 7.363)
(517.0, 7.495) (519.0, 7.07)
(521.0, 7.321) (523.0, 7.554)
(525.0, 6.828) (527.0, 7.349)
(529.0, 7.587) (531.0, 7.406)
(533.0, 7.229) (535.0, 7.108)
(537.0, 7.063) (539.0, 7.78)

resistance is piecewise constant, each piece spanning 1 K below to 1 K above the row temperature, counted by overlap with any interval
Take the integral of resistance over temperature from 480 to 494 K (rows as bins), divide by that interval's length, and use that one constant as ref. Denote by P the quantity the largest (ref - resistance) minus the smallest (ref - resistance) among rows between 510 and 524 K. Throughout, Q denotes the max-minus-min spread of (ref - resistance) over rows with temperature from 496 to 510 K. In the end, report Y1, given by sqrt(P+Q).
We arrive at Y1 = 1.16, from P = 0.50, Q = 0.84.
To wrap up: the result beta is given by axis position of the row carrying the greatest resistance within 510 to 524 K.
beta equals 523.0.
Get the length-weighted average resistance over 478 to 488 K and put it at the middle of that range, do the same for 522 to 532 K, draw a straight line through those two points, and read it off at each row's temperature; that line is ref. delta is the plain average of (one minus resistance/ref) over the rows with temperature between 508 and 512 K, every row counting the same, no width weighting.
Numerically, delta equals 0.012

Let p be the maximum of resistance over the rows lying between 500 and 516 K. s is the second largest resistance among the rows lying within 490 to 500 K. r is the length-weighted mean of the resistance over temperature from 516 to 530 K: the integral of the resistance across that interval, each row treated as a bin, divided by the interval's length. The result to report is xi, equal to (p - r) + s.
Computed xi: 7.9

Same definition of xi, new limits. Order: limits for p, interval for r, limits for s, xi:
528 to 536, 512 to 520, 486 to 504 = 7.8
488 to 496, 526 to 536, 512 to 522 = 7.6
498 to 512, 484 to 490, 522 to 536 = 8.1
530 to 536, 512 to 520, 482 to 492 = 7.5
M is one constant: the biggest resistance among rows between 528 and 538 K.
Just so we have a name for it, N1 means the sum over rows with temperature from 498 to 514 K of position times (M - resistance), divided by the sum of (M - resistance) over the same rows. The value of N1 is 507.5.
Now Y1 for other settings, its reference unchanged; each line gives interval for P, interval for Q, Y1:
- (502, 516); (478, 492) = 1.21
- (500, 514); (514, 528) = 1.25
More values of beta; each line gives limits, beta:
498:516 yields 501.0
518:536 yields 529.0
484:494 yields 493.0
